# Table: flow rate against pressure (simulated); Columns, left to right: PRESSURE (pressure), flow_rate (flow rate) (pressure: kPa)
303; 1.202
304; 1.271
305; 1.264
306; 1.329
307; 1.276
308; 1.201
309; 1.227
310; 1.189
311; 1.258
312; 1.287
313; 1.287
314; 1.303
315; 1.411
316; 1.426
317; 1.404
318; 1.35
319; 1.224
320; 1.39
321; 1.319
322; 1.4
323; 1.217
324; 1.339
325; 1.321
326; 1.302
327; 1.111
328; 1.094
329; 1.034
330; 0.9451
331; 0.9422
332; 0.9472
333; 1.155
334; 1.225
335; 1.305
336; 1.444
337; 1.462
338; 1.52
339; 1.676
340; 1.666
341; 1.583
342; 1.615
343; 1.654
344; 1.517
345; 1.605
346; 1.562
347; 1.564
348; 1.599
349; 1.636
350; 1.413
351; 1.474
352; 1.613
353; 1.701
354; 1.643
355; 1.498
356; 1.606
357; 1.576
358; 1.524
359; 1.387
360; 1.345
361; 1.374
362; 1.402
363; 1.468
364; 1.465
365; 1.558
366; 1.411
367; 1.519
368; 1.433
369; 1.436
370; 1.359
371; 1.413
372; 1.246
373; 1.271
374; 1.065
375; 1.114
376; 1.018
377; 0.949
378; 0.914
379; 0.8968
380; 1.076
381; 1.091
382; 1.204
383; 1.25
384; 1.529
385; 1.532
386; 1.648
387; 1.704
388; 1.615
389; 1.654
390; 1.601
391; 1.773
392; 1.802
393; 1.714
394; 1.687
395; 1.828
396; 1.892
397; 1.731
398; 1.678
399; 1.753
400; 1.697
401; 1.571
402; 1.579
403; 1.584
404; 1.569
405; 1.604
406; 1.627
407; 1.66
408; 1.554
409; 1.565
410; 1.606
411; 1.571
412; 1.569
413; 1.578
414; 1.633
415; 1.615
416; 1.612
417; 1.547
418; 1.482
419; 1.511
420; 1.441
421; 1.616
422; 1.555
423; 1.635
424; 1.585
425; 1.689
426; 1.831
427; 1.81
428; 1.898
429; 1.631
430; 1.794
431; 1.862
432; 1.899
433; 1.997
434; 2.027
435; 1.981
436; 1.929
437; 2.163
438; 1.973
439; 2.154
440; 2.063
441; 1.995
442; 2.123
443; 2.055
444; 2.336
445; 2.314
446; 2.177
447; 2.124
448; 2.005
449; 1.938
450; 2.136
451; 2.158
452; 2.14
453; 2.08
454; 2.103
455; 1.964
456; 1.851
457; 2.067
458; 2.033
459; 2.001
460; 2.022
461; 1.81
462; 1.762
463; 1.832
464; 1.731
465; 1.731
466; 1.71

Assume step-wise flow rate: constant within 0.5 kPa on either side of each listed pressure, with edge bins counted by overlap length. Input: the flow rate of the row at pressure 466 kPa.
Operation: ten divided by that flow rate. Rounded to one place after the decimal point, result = 5.8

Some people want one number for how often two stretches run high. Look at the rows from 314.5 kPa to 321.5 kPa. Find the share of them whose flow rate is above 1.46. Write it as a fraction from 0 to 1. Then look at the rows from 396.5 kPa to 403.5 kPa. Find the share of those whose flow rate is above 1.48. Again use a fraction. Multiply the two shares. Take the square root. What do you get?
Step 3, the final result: 0.0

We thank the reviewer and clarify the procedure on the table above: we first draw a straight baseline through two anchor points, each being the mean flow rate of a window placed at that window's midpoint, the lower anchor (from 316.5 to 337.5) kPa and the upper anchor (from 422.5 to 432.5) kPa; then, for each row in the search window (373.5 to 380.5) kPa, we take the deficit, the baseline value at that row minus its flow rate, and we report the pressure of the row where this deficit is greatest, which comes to 379 kPa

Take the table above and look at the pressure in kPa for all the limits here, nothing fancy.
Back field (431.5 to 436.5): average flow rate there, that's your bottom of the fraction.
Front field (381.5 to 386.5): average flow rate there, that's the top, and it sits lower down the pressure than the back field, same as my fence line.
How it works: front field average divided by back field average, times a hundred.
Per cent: 73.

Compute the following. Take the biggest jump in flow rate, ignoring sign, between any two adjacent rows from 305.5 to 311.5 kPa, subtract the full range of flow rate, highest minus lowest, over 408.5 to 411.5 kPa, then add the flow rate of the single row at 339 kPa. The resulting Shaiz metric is 1.71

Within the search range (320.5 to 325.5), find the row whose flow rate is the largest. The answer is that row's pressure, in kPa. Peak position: 322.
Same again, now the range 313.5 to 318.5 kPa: 316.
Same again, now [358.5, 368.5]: 365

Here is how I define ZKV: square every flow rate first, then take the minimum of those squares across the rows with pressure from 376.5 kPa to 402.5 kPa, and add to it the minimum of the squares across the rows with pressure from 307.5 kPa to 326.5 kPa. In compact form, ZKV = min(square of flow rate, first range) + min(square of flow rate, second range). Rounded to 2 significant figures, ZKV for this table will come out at 2.2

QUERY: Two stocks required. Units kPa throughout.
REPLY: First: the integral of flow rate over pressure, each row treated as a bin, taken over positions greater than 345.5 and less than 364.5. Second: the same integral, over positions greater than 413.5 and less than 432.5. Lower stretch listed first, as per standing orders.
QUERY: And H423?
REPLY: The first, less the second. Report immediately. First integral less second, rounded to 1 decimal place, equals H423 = -2.8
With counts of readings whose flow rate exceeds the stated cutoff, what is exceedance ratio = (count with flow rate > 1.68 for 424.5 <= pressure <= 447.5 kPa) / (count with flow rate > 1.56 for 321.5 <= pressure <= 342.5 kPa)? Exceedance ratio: 5.5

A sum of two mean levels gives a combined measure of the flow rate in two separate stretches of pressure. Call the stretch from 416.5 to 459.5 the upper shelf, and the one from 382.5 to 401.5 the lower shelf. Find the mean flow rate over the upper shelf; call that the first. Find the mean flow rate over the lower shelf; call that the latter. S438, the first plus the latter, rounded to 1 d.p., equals 3.6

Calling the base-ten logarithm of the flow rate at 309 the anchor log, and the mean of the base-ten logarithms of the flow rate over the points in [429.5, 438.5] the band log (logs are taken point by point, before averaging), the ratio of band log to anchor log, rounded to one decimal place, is 3.3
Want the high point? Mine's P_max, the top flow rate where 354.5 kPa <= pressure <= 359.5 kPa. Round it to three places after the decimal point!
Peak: 1.606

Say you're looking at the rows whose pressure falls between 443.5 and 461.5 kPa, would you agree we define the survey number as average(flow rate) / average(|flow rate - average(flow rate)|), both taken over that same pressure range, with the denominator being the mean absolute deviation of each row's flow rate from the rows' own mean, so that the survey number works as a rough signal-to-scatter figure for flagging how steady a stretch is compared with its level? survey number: 20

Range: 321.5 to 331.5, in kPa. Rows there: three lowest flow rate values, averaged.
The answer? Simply 0.97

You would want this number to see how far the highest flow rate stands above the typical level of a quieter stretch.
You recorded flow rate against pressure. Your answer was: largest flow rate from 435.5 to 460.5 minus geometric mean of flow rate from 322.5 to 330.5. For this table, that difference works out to 1.17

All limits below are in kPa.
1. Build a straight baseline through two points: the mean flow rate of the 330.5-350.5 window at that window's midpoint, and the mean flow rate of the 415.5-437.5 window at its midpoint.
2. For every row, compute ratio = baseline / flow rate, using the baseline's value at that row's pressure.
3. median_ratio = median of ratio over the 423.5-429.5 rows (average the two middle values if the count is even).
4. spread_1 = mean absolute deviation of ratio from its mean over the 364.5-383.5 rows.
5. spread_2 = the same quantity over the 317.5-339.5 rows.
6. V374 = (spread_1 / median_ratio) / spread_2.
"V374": 1.4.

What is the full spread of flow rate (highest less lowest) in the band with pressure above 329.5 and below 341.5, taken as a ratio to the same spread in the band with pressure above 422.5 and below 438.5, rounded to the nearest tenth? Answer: 1.3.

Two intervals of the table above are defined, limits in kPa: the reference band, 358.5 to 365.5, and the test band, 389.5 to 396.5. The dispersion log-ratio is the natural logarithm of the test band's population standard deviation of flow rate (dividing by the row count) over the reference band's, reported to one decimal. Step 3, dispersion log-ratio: 0.3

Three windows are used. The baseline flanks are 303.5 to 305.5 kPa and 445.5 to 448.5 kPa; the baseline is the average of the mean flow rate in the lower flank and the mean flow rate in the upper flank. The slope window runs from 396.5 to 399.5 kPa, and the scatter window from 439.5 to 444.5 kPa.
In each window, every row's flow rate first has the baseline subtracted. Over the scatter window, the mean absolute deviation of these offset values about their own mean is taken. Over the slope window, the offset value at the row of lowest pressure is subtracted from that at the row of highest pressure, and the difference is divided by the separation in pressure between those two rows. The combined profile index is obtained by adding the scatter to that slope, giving 0.10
